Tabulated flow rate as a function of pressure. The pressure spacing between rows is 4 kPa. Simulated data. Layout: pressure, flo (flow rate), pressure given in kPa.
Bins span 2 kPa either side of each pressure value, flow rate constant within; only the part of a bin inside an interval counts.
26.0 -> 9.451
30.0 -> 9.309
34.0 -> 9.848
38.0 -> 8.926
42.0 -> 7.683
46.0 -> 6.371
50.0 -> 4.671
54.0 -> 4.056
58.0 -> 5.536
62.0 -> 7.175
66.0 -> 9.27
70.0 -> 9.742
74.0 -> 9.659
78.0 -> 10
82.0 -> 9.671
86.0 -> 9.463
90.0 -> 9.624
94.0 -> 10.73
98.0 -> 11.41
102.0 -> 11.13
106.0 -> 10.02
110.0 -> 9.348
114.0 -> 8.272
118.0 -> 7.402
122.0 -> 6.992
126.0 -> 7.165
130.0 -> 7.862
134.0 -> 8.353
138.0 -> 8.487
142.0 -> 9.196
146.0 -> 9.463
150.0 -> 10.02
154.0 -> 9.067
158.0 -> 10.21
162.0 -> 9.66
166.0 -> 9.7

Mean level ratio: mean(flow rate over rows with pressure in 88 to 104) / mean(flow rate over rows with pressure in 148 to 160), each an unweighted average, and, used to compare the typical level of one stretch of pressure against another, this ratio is 1.1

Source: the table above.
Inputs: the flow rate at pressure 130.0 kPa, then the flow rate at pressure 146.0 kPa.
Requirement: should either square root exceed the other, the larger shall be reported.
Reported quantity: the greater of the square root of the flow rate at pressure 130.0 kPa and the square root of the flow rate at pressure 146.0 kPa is 3.076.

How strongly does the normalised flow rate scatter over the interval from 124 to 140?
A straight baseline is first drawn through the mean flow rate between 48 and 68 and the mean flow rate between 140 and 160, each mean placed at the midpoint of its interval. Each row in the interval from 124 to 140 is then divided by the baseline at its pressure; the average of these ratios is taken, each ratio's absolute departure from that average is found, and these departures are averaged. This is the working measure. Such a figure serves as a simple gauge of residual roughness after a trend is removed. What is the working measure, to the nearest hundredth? 0.04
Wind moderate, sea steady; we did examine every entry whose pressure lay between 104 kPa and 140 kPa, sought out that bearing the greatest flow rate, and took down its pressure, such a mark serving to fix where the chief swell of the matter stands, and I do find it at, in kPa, 106.0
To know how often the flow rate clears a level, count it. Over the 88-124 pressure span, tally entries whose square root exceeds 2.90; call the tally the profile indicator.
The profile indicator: 6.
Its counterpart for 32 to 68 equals 3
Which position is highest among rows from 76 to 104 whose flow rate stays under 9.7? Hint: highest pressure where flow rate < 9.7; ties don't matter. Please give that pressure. 90.0 kPa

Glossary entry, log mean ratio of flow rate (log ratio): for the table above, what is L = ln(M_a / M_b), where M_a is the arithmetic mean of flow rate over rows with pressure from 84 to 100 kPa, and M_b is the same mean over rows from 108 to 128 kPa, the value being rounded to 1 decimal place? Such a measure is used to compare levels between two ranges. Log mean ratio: 0.3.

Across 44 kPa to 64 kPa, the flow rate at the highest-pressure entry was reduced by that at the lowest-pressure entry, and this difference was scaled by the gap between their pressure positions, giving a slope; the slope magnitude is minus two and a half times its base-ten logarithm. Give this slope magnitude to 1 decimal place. 3.2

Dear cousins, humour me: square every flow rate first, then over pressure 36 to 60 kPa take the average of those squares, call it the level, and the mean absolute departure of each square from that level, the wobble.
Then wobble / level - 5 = -4.55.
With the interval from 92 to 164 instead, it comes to -4.77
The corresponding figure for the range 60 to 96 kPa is -4.89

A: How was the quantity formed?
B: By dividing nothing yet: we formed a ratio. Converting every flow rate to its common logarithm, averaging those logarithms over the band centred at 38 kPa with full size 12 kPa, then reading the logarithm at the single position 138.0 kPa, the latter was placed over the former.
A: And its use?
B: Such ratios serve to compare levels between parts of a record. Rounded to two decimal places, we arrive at 0.98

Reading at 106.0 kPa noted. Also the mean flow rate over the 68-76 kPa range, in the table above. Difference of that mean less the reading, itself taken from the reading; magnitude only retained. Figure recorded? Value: 10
